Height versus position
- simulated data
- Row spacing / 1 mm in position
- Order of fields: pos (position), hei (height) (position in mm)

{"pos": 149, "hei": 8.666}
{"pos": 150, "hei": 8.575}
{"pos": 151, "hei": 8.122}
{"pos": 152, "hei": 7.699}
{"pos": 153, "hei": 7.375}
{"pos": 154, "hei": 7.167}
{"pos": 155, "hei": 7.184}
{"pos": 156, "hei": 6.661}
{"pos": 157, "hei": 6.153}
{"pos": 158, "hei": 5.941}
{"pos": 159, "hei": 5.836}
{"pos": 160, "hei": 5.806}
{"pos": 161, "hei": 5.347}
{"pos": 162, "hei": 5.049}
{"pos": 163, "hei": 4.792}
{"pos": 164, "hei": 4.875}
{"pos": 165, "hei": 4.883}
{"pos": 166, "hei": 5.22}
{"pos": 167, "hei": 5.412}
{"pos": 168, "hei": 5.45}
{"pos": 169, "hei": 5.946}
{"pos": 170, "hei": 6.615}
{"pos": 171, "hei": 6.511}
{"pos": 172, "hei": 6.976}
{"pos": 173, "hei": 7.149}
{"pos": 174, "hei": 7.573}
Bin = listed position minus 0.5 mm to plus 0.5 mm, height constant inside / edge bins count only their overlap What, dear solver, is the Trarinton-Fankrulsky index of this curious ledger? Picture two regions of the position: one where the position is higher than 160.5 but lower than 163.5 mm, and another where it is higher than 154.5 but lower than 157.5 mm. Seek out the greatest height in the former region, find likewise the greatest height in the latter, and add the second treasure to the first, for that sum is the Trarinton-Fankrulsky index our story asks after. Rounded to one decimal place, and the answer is 12.5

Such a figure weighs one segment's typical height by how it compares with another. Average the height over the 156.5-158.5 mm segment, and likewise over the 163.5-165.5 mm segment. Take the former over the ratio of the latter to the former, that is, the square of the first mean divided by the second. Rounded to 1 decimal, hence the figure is 7.5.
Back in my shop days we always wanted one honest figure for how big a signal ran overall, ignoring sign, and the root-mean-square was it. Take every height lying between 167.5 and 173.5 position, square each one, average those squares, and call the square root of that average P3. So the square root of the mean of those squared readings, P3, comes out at 6.5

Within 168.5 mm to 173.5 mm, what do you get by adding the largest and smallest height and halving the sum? 6.5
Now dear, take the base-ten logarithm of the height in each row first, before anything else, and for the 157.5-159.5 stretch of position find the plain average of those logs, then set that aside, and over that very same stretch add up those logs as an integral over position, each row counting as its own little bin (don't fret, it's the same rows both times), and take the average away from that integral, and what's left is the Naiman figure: 0.77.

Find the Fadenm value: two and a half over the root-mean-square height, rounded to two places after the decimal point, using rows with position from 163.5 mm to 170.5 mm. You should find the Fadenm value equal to 0.45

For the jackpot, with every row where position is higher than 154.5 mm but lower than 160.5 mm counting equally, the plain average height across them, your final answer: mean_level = 6.3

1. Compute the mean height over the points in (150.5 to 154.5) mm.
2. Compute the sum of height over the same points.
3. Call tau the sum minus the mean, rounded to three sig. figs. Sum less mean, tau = 22.8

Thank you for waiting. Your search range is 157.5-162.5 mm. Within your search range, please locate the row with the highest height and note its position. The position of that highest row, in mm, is 158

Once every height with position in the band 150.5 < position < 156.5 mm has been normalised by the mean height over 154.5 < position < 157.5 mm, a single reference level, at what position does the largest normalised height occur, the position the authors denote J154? 151 mm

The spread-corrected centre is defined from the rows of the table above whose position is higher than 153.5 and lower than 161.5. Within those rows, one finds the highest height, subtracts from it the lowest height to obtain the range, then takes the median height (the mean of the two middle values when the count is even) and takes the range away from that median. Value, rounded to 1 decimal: 4.2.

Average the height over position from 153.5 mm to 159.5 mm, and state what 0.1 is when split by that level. 0.0154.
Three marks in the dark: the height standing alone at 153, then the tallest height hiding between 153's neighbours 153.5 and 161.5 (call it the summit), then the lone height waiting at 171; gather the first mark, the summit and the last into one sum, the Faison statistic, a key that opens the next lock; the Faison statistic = 21.1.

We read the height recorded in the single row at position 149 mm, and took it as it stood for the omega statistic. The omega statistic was 8.666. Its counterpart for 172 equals 6.976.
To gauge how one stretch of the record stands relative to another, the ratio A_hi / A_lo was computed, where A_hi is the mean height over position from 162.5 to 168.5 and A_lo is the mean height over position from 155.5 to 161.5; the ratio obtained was 0.86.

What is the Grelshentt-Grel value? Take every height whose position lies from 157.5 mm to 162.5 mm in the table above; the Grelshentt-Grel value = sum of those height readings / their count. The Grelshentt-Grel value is 5.6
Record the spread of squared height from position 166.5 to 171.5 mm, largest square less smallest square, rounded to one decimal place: 14.5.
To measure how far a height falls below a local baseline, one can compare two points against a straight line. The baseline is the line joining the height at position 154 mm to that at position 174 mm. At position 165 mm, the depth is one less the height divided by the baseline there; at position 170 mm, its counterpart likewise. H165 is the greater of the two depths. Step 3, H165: 0.34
